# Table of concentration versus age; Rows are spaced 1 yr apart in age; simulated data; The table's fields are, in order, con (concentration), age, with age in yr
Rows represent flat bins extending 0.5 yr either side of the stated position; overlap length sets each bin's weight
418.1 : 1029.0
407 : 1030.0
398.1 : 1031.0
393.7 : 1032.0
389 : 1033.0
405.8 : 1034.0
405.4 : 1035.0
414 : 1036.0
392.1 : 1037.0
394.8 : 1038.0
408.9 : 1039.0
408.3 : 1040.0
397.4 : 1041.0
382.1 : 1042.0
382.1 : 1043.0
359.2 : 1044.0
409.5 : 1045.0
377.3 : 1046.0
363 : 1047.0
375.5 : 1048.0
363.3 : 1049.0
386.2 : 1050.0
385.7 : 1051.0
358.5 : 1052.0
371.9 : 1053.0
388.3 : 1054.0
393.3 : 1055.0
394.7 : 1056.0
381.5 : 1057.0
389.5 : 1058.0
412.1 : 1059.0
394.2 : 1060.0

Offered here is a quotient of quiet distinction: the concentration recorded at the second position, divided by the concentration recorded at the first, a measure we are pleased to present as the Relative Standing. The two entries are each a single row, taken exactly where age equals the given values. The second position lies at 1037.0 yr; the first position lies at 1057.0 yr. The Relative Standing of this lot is 1.03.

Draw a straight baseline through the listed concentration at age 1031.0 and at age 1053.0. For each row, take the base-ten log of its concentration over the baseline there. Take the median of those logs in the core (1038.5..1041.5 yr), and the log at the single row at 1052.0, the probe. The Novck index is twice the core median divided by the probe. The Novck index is -2.6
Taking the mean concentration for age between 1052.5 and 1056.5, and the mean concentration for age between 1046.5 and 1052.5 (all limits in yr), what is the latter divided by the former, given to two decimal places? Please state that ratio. 0.96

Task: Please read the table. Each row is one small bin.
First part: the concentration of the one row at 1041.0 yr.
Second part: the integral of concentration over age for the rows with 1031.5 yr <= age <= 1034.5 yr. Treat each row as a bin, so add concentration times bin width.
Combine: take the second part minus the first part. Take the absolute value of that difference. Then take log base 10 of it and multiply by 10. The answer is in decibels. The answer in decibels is 29.0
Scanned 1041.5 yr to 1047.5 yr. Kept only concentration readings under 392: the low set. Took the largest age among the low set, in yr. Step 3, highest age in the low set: 1047.0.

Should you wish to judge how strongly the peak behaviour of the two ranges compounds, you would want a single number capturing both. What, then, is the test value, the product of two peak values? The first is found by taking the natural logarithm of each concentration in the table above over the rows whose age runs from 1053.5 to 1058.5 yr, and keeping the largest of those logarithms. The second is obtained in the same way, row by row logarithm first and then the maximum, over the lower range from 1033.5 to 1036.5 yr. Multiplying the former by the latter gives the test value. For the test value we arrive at 36.0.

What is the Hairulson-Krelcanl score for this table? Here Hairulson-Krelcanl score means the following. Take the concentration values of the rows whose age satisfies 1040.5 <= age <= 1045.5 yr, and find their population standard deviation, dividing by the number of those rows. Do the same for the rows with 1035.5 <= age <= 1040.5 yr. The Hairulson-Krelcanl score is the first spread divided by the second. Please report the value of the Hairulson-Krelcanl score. 2.0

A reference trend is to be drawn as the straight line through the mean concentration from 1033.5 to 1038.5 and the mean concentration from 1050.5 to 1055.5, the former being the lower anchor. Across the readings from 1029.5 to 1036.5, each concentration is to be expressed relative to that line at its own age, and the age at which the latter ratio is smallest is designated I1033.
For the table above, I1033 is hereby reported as 1033.0 yr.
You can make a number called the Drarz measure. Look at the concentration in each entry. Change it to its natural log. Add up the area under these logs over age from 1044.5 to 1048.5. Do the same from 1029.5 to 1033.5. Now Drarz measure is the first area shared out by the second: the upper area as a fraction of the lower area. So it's 1.0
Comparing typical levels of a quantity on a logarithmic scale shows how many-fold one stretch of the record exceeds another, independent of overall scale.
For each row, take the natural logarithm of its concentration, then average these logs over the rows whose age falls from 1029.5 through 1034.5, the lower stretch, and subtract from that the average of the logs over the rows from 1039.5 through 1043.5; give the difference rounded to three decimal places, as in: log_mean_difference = 0.016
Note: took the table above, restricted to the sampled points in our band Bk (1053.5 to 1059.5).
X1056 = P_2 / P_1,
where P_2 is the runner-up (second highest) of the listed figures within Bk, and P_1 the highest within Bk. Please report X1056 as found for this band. 0.96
